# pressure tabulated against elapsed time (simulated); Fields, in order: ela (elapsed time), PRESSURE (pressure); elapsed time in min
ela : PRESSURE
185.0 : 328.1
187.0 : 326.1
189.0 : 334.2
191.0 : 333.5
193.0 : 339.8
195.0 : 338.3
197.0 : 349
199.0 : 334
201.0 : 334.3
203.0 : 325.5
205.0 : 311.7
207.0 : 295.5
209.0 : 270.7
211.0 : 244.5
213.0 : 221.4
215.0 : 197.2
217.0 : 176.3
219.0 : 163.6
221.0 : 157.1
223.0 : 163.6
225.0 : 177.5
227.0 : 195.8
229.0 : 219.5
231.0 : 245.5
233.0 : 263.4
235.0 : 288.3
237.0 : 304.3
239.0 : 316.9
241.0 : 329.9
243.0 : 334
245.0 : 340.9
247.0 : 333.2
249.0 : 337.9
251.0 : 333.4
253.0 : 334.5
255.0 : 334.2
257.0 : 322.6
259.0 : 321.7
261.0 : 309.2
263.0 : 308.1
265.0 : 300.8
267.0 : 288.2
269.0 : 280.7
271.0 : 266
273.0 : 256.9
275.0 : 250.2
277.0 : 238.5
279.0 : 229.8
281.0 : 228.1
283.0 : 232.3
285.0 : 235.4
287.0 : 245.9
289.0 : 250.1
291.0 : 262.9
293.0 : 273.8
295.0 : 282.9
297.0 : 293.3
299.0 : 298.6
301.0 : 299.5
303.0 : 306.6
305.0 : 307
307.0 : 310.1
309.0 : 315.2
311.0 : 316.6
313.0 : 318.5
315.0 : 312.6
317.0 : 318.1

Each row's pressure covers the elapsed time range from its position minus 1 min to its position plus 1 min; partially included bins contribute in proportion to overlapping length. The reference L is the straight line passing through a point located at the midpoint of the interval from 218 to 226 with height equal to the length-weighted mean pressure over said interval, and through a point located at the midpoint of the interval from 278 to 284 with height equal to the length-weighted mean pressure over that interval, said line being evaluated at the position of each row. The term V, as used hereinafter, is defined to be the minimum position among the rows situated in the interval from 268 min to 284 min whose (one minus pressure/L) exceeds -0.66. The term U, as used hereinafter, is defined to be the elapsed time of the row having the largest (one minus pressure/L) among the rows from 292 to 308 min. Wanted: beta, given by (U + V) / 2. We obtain 281 min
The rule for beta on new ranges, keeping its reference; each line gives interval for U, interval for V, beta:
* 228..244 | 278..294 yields 254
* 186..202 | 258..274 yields 230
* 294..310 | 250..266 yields 275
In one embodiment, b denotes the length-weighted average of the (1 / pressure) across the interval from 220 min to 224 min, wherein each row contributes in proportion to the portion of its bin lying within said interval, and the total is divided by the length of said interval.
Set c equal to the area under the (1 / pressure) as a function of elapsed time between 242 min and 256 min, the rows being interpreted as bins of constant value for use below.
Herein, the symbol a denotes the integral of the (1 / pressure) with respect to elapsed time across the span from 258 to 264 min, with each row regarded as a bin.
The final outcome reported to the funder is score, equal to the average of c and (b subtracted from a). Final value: 0.027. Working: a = 0.019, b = 0.0062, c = 0.042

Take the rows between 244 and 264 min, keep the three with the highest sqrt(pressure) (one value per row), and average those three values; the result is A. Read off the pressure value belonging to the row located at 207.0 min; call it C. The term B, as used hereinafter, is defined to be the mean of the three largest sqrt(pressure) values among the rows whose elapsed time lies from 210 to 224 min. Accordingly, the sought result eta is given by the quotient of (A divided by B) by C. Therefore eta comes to 0.0042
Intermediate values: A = 18.4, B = 14.9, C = 295.5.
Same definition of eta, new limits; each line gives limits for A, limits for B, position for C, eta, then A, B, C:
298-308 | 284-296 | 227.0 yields 0.0054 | 17.5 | 16.5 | 195.8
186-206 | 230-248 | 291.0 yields 0.0038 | 18.5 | 18.3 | 262.9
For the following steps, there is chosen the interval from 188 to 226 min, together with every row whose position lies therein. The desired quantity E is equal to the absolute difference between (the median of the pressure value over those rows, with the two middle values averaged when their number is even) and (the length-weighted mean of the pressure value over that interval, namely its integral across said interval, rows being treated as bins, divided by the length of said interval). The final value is 29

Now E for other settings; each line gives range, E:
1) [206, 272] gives 16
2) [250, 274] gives 4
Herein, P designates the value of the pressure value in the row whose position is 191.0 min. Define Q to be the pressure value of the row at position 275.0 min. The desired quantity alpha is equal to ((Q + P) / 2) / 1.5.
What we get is 195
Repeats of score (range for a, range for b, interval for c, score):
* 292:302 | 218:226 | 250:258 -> 0.026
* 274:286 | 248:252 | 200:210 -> 0.040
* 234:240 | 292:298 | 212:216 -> 0.018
